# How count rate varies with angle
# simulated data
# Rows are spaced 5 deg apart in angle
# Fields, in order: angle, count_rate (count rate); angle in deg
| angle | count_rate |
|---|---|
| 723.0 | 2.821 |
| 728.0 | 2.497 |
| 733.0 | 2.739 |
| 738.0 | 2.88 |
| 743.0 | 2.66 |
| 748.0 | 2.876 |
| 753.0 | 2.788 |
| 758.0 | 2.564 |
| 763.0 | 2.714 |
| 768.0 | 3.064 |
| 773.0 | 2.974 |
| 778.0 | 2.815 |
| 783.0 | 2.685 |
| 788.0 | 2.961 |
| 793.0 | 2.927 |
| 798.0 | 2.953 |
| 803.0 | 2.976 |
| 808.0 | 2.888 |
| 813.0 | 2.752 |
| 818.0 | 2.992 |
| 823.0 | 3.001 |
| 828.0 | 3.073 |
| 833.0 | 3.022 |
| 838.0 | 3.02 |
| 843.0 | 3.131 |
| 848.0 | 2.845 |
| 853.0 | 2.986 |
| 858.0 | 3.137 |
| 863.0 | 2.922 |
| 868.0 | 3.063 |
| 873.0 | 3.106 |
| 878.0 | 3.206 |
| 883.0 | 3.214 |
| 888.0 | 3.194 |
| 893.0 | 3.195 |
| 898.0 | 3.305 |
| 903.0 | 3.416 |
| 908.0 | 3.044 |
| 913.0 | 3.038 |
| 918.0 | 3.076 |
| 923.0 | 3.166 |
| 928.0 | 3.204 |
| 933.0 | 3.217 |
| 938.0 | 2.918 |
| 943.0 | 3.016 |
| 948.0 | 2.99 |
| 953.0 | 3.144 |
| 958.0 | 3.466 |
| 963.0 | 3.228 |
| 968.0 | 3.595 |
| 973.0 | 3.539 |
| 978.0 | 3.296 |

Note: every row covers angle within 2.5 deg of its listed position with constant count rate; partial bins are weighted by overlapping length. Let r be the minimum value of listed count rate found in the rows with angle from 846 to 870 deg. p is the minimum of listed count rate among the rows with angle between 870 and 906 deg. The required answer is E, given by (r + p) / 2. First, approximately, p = 3.106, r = 2.845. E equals 2.98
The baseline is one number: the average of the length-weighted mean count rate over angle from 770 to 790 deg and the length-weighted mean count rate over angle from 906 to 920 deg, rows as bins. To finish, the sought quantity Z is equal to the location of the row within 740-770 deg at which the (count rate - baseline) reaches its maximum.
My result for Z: 768.0 deg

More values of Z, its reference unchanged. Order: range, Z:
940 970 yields 968.0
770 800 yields 773.0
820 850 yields 843.0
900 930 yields 903.0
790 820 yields 818.0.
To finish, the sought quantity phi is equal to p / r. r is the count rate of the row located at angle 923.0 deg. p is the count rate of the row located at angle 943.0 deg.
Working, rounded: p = 3.016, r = 3.166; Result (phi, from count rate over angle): 0.95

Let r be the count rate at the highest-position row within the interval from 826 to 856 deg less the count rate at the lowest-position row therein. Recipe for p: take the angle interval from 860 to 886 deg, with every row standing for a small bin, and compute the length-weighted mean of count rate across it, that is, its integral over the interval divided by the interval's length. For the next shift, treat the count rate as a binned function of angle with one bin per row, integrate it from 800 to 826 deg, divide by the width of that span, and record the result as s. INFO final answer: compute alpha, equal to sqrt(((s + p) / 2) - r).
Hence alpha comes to 1.76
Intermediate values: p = 3.10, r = -0.1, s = 2.9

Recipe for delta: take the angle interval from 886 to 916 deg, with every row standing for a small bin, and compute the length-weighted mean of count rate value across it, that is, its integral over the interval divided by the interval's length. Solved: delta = 3.20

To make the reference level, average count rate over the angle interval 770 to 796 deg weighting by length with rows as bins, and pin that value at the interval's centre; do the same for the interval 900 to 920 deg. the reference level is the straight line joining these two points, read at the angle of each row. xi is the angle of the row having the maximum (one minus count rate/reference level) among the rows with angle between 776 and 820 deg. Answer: 783.0 deg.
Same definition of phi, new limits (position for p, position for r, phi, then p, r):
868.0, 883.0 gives 0.95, 3.063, 3.214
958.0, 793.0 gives 1.18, 3.466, 2.927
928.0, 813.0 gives 1.16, 3.204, 2.752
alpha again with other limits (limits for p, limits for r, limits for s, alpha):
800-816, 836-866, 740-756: 1.71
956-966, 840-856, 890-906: 1.86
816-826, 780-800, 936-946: 1.65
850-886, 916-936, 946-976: 1.75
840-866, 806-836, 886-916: 1.72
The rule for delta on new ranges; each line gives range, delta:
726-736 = 2.64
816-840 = 3.02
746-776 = 2.83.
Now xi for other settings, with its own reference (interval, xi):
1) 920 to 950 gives 938.0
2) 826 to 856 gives 848.0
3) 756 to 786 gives 758.0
